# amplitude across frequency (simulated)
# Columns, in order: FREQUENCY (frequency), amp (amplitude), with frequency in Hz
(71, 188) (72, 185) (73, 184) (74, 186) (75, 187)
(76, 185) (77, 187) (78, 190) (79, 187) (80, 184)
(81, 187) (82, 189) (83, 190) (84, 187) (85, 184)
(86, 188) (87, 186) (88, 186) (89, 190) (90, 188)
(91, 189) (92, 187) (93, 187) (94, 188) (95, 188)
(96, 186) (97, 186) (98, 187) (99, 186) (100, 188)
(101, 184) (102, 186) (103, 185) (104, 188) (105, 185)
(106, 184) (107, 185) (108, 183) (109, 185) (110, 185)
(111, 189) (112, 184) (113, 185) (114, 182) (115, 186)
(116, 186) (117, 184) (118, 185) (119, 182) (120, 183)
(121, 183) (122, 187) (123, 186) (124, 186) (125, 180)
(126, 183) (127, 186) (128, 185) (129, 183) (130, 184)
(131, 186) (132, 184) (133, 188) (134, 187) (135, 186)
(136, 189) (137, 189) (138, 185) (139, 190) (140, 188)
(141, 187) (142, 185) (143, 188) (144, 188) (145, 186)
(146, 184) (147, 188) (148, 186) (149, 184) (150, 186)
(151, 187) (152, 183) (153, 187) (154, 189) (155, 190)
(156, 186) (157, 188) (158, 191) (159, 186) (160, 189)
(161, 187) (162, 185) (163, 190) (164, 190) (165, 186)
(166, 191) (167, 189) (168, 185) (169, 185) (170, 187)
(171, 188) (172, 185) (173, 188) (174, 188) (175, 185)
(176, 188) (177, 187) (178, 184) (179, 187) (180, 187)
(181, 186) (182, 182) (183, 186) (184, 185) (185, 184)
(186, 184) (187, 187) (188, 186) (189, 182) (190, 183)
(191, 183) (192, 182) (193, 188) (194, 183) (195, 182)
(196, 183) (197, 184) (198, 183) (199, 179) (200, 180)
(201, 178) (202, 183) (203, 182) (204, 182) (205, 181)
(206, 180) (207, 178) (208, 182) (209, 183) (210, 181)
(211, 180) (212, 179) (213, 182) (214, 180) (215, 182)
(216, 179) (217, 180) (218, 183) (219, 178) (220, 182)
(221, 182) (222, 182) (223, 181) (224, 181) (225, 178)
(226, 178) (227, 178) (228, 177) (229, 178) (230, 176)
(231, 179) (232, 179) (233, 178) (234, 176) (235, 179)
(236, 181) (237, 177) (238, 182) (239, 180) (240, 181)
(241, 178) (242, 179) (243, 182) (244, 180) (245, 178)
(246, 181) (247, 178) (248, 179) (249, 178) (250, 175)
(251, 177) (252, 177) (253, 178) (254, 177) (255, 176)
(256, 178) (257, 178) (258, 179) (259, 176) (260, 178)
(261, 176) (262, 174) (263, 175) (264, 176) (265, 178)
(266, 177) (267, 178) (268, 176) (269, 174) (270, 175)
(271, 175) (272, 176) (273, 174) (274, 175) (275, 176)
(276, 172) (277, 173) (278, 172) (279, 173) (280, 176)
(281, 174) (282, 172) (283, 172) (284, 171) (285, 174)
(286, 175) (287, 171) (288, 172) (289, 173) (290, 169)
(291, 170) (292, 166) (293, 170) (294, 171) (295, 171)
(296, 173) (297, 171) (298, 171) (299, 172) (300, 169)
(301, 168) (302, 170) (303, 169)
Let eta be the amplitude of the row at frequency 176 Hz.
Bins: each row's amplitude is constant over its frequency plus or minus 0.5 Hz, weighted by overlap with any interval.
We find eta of 188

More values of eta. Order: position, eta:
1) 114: 182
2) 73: 184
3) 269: 174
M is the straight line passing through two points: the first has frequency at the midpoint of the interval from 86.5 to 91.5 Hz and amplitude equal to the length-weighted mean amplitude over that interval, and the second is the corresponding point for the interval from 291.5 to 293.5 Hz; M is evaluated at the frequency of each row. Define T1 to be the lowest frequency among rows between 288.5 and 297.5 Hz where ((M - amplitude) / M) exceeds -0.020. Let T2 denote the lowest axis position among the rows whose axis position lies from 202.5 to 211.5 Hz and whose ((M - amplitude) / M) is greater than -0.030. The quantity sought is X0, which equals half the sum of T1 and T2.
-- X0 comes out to 246.5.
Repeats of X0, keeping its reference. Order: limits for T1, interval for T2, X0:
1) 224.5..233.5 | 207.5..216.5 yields 217.5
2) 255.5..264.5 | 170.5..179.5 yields 217.0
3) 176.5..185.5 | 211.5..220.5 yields 197.0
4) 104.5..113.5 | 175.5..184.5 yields 141.5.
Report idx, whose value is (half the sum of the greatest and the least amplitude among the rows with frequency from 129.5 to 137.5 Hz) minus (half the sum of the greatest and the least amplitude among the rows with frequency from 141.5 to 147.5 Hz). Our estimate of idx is 0.5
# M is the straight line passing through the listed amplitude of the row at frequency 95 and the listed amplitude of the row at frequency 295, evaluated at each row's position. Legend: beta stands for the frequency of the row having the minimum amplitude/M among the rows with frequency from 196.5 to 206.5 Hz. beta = 201 Hz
